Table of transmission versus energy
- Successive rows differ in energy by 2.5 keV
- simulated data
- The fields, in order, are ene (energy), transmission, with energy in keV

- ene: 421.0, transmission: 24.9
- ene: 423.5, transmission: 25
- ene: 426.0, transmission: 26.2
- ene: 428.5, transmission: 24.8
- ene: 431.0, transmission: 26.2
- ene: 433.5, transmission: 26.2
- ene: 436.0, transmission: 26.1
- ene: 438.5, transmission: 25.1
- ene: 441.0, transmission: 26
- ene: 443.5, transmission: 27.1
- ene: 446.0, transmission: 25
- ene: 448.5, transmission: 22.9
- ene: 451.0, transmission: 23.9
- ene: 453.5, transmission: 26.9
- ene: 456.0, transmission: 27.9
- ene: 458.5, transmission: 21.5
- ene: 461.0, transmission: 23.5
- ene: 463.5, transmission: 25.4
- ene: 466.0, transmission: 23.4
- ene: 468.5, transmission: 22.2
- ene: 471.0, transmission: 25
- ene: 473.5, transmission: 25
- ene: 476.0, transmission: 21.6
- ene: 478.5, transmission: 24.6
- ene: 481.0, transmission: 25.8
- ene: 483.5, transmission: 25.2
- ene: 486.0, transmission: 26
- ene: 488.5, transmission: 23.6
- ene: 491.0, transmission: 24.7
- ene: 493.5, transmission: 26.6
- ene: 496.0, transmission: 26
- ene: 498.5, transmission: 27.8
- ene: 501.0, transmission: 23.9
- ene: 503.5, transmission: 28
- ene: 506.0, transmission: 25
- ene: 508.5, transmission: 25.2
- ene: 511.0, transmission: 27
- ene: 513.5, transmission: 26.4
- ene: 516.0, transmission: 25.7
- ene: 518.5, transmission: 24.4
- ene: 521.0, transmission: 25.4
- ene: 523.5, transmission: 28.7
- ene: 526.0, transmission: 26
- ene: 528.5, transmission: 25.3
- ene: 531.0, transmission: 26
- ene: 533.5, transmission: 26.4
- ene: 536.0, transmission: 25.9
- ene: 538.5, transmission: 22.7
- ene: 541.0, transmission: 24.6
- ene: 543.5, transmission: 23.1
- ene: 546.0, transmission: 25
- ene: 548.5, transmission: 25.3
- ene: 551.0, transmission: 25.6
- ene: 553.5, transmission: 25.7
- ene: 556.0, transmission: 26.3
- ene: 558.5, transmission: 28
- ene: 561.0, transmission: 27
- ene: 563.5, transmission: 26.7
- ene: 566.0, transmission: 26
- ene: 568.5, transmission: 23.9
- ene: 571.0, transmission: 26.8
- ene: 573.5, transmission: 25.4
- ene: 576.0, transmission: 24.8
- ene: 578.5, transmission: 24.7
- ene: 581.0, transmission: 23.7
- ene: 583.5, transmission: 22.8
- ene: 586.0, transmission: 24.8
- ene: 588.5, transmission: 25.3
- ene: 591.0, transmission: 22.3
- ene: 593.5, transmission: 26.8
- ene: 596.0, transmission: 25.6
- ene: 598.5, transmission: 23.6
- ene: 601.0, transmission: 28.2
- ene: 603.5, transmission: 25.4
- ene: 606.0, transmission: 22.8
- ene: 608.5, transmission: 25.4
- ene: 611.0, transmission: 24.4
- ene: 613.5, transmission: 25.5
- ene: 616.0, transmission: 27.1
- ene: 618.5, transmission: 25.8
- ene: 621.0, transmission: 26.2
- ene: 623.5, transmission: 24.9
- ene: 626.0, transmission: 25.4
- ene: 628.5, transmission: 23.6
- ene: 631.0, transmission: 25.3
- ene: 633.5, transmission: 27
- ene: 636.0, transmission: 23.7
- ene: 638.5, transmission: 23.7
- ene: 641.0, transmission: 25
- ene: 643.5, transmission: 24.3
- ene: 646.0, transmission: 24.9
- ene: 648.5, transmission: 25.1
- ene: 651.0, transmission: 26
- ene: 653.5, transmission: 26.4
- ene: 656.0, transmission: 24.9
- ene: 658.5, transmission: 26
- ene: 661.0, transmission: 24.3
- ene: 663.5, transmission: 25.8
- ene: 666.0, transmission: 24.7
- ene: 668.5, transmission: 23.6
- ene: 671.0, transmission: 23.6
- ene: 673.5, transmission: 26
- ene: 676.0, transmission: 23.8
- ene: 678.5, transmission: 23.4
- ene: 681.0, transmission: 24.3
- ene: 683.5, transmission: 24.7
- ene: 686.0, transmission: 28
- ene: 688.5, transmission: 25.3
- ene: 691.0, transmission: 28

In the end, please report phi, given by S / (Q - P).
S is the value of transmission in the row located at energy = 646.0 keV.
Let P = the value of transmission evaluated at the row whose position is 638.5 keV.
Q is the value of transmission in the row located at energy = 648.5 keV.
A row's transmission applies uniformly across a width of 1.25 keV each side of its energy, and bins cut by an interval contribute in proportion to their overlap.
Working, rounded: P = 23.7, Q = 25.1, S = 24.9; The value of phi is 17.8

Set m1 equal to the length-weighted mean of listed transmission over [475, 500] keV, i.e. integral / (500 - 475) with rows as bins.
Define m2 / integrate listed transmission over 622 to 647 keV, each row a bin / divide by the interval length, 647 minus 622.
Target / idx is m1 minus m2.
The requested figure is 0.4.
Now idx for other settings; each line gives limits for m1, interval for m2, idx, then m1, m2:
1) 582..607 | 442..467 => 0.0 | 24.8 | 24.8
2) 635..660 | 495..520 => -0.9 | 25.0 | 25.9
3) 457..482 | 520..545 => -1.6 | 23.8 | 25.4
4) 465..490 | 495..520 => -1.7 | 24.3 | 25.9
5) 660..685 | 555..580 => -1.5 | 24.5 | 25.9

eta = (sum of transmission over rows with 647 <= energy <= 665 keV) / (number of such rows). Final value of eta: 25.5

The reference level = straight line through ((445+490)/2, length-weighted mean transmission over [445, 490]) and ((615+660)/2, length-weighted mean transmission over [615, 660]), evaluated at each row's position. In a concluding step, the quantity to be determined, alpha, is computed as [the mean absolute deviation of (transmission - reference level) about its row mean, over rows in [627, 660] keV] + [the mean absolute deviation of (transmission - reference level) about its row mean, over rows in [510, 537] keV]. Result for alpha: 1.6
